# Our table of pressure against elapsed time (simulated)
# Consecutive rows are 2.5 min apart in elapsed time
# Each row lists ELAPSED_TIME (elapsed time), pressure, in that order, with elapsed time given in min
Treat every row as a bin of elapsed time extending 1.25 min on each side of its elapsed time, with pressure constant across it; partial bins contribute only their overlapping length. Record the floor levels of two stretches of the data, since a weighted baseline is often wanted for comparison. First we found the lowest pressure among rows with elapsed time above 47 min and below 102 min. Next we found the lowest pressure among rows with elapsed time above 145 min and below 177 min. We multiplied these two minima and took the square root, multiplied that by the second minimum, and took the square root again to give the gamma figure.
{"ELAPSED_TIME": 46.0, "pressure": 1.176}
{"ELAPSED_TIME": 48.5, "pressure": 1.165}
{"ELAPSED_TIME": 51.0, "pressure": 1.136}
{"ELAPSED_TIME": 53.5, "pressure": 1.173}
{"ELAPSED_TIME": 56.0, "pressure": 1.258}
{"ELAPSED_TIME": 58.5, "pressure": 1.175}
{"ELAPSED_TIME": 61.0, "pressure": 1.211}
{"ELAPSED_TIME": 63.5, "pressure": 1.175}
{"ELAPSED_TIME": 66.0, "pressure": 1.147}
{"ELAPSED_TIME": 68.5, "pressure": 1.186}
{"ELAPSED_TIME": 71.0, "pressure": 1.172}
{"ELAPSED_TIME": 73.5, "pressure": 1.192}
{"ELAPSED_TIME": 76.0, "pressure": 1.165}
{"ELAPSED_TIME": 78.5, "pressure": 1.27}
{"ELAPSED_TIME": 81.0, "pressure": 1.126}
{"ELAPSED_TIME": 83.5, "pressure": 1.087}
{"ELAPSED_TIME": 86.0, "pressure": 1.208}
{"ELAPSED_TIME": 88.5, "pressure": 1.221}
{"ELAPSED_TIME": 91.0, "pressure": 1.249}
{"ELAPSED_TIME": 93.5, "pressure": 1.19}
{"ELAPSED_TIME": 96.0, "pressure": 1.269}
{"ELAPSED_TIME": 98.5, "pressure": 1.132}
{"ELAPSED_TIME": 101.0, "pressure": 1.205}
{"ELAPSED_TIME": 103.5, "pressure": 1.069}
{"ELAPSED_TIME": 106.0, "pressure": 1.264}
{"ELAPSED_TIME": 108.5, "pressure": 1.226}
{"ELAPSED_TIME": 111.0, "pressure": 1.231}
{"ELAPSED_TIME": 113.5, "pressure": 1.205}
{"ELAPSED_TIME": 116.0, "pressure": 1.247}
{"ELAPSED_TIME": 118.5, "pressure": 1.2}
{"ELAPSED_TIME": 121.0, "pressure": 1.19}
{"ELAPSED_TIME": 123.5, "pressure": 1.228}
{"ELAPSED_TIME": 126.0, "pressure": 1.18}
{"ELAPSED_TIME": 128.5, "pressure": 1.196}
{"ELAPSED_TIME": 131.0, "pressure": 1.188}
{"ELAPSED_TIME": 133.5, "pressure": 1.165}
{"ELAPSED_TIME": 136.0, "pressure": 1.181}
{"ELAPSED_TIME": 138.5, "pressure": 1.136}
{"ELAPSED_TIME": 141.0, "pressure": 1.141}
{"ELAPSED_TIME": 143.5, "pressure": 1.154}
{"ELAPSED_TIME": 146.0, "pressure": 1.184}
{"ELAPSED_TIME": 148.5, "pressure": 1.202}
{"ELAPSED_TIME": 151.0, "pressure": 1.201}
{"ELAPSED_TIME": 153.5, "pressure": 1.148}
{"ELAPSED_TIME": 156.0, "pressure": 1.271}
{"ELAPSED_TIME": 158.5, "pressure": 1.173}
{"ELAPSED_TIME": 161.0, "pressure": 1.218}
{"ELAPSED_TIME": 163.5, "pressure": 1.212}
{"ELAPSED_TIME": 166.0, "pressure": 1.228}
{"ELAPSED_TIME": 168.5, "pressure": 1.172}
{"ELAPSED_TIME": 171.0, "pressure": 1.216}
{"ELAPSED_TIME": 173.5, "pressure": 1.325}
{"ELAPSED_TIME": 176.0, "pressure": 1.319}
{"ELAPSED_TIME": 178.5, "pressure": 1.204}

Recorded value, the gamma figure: 1.13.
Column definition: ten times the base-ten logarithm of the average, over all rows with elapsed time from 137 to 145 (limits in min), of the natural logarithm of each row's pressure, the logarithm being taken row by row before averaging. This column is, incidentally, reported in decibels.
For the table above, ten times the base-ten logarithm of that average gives -8.7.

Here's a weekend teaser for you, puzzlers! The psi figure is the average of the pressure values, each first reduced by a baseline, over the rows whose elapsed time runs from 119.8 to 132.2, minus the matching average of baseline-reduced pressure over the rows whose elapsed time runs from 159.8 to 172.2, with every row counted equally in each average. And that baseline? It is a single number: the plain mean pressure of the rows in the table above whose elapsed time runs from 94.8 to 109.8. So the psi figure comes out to -0.01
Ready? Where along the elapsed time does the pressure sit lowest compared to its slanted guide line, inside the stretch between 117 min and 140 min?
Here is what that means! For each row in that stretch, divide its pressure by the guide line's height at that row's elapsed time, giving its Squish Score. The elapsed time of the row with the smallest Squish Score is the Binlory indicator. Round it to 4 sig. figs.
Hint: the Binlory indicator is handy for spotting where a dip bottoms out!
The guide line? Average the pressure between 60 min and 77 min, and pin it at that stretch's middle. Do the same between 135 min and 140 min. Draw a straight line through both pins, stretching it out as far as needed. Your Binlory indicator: 138.5 min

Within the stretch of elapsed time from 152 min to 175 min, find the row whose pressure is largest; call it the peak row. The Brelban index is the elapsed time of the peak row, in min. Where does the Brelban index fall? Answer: 173.5 min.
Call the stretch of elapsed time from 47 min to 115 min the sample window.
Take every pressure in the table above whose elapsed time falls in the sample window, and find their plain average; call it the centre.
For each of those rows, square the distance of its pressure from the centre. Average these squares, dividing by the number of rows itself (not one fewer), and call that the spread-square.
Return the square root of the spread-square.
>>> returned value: 0.051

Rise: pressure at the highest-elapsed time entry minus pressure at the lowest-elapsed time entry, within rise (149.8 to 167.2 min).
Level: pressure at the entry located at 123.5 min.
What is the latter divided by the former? 45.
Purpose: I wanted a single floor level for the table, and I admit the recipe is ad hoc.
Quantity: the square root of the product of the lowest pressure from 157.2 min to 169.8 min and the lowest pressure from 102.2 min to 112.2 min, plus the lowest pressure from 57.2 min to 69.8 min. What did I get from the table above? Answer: 2.27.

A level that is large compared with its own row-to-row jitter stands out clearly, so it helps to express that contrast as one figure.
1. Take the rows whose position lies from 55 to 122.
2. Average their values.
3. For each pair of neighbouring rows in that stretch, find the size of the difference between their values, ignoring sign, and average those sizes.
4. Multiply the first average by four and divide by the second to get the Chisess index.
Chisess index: 79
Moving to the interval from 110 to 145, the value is 183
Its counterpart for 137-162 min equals 110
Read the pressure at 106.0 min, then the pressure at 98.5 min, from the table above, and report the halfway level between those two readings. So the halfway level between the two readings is 1.198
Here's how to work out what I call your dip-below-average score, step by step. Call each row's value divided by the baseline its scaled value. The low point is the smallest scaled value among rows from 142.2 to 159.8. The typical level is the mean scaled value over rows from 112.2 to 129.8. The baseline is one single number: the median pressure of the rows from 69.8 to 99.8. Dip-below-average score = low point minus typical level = -0.05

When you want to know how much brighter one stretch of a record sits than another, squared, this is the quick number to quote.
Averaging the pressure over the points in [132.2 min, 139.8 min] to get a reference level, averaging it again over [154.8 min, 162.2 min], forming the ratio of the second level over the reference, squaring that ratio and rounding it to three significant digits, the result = 1.11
